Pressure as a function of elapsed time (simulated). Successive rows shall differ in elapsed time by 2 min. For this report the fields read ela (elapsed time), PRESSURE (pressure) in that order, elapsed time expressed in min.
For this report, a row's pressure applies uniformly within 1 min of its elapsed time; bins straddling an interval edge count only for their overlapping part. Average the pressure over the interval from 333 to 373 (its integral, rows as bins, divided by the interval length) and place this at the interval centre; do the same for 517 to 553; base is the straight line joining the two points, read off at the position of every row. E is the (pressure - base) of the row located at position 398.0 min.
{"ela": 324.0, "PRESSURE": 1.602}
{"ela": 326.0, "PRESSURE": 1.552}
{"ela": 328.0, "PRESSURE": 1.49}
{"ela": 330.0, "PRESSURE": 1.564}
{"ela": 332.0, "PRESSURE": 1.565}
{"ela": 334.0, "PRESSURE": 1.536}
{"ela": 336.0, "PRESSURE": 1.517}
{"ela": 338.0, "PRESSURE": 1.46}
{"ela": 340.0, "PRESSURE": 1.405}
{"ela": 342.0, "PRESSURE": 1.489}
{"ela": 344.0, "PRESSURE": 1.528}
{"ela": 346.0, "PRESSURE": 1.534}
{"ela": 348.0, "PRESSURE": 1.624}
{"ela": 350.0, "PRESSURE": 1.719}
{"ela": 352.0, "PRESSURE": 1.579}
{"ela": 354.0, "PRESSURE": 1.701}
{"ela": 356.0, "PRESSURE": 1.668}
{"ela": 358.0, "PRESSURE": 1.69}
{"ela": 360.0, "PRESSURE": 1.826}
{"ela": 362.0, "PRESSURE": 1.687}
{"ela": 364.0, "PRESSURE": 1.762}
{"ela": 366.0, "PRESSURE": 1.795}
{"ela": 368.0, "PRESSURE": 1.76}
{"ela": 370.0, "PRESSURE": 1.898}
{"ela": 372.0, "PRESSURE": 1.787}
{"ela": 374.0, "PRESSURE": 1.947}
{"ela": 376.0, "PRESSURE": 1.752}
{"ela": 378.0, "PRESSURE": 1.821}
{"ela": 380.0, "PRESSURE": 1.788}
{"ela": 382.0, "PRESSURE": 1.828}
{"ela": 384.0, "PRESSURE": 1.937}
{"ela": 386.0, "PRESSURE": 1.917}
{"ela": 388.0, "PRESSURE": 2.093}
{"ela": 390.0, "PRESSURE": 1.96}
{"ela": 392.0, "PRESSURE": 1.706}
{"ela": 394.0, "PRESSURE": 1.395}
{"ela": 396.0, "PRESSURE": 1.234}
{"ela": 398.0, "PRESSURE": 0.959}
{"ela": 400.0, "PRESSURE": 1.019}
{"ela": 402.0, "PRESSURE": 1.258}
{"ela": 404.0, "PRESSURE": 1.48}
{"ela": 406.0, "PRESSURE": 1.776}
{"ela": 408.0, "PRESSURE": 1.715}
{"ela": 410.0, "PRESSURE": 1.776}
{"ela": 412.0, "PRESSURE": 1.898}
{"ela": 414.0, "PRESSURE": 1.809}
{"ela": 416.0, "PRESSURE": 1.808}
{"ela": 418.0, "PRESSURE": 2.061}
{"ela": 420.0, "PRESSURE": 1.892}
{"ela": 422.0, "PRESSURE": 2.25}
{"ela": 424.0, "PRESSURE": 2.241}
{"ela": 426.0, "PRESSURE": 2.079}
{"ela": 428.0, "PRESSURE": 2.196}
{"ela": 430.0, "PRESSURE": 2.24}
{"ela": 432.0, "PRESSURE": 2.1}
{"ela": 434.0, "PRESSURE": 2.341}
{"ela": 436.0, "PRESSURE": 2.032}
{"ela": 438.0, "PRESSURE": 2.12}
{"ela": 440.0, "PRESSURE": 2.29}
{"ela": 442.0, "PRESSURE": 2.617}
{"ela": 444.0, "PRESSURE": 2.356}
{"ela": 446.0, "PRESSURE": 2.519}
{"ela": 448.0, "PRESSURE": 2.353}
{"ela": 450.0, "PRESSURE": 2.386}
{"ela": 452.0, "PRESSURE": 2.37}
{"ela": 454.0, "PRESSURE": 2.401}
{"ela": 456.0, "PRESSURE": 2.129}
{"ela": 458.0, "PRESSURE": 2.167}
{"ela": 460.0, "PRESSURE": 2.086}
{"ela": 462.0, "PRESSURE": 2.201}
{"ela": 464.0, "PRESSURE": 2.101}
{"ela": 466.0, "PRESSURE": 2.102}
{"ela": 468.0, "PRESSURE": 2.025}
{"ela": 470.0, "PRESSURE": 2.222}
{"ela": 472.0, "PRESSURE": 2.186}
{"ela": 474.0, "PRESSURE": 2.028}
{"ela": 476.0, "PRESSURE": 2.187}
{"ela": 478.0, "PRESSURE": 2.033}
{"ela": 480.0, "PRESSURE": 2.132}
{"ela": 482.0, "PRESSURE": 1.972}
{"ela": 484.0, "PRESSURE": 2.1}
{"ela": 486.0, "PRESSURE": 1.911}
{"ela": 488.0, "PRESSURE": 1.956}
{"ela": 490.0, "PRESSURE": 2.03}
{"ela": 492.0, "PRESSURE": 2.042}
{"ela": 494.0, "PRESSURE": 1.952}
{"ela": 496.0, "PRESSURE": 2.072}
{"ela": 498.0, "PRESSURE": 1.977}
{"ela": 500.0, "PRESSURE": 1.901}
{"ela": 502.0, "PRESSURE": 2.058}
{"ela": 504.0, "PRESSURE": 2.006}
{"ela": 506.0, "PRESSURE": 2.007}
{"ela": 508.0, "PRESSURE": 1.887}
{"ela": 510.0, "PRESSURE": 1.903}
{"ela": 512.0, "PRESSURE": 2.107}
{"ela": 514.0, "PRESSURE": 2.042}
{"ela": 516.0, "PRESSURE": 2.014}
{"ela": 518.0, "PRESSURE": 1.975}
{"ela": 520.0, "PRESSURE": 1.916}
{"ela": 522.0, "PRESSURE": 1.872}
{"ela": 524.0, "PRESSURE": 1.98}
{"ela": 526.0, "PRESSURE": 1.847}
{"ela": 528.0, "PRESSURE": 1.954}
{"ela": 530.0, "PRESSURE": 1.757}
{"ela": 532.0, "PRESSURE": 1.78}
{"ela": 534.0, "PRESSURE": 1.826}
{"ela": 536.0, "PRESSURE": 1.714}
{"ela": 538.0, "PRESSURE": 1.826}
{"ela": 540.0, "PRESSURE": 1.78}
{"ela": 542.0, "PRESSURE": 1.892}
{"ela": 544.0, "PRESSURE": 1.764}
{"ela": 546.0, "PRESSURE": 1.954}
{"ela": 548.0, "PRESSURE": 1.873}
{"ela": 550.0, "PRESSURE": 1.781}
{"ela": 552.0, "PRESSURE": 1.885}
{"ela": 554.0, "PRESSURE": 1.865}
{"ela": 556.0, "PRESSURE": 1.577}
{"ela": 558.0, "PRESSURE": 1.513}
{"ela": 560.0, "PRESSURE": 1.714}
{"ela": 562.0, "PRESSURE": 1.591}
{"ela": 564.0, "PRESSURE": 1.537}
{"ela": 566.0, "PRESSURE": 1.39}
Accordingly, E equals -0.74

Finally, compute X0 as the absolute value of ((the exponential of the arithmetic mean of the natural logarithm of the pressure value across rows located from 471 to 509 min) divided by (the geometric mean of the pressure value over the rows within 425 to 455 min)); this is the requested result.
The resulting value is 0.88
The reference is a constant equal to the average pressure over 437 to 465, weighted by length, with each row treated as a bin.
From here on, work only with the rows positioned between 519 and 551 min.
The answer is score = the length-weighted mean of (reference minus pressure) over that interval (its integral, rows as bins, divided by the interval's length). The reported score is 0.45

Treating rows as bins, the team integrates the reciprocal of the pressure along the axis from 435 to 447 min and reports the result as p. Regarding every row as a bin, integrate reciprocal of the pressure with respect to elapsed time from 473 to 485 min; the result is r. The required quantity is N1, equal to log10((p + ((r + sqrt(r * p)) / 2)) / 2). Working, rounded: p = 5.21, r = 5.8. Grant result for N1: 0.73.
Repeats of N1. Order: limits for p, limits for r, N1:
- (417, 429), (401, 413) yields 0.80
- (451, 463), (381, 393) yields 0.76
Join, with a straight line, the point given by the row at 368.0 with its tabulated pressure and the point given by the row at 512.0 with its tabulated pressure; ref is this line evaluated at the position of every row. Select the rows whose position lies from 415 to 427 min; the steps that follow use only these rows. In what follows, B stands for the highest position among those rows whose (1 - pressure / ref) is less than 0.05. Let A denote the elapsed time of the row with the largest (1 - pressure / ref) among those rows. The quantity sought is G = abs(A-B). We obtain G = 10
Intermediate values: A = 416.0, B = 426.0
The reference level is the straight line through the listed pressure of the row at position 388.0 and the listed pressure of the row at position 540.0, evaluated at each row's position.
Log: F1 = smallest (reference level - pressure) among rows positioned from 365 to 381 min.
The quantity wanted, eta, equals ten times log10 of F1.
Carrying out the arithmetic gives -7.6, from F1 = 0.17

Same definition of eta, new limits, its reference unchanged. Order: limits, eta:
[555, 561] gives -16.1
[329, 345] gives -1.9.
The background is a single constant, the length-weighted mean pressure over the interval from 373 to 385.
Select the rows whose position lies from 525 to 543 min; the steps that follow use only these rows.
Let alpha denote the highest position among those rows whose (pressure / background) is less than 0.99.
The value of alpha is 540.0 min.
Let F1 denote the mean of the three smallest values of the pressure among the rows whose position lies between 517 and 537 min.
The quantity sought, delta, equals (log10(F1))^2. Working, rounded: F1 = 1.75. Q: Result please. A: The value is 0.06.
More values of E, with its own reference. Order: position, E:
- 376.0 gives 0.08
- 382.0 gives 0.15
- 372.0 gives 0.12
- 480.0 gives 0.34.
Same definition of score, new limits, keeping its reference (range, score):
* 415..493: 0.13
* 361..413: 0.60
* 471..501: 0.26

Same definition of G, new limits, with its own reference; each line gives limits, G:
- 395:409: 8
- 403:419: 14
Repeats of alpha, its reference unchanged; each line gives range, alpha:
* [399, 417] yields 416.0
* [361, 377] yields 376.0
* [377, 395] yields 394.0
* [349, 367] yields 366.0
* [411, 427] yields 416.0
